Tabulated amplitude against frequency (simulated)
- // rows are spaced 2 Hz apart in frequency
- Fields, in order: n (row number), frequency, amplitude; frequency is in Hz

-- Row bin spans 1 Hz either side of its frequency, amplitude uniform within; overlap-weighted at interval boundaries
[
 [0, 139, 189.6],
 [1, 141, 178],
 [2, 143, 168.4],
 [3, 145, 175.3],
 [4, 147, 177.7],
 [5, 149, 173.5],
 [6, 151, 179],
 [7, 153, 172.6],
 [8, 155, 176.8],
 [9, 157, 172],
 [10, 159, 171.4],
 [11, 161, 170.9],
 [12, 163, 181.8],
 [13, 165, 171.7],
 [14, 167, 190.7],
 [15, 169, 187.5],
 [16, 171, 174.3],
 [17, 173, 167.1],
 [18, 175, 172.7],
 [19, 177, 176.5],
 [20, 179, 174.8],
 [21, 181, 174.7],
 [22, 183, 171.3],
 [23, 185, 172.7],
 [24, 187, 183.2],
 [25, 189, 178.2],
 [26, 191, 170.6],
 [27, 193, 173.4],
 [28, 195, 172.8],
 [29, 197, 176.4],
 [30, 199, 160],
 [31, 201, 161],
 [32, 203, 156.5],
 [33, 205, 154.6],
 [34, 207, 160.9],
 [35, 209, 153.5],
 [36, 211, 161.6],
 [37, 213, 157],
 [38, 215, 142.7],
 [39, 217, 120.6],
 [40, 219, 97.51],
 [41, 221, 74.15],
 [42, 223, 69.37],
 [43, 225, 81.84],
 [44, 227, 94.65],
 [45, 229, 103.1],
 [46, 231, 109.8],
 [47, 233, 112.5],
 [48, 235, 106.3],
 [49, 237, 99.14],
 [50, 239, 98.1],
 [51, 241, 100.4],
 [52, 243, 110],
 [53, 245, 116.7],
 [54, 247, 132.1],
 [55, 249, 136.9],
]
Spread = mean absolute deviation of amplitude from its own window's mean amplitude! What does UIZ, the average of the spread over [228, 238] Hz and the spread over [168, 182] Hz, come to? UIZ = 3.9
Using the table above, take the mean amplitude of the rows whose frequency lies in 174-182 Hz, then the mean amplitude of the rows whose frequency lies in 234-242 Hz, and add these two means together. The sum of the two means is 276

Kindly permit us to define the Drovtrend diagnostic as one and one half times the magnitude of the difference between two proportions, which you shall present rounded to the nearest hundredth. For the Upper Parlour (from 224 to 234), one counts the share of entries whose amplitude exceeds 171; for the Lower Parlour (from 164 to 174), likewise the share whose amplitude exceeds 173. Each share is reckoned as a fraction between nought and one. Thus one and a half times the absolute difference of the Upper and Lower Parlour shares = 0.90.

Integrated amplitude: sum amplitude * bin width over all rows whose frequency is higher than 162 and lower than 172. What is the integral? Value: 1812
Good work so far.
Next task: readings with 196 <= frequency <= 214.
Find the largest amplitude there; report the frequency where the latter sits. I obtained 197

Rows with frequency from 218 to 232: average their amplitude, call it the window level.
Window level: 90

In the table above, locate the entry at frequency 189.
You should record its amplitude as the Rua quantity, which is 178.2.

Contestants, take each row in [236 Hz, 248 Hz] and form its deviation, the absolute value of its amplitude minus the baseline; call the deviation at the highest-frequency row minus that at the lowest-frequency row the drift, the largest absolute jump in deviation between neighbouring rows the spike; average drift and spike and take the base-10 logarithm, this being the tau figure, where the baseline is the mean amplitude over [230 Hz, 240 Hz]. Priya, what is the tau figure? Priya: 1.3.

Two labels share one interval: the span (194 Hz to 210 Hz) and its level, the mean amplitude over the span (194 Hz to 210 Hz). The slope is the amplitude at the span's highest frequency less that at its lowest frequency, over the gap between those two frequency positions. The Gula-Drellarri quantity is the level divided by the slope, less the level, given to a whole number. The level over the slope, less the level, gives -279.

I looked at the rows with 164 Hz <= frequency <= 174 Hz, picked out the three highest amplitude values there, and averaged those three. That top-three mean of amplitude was 184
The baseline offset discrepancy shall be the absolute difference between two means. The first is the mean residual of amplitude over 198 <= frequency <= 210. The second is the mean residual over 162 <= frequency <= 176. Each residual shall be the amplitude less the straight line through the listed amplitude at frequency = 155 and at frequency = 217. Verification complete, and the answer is 12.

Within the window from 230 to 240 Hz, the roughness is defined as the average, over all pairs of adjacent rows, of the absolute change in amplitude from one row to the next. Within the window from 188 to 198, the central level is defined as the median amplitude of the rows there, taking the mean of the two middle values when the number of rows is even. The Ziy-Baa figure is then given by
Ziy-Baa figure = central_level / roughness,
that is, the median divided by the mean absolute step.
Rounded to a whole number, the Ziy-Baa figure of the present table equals 41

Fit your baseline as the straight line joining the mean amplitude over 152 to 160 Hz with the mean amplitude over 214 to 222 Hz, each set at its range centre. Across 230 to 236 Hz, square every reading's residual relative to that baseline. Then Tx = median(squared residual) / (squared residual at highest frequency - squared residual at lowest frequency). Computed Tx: 11.8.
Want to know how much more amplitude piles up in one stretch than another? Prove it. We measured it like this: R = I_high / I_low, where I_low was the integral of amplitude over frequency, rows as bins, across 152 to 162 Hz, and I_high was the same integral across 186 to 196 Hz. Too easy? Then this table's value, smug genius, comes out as 1.0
